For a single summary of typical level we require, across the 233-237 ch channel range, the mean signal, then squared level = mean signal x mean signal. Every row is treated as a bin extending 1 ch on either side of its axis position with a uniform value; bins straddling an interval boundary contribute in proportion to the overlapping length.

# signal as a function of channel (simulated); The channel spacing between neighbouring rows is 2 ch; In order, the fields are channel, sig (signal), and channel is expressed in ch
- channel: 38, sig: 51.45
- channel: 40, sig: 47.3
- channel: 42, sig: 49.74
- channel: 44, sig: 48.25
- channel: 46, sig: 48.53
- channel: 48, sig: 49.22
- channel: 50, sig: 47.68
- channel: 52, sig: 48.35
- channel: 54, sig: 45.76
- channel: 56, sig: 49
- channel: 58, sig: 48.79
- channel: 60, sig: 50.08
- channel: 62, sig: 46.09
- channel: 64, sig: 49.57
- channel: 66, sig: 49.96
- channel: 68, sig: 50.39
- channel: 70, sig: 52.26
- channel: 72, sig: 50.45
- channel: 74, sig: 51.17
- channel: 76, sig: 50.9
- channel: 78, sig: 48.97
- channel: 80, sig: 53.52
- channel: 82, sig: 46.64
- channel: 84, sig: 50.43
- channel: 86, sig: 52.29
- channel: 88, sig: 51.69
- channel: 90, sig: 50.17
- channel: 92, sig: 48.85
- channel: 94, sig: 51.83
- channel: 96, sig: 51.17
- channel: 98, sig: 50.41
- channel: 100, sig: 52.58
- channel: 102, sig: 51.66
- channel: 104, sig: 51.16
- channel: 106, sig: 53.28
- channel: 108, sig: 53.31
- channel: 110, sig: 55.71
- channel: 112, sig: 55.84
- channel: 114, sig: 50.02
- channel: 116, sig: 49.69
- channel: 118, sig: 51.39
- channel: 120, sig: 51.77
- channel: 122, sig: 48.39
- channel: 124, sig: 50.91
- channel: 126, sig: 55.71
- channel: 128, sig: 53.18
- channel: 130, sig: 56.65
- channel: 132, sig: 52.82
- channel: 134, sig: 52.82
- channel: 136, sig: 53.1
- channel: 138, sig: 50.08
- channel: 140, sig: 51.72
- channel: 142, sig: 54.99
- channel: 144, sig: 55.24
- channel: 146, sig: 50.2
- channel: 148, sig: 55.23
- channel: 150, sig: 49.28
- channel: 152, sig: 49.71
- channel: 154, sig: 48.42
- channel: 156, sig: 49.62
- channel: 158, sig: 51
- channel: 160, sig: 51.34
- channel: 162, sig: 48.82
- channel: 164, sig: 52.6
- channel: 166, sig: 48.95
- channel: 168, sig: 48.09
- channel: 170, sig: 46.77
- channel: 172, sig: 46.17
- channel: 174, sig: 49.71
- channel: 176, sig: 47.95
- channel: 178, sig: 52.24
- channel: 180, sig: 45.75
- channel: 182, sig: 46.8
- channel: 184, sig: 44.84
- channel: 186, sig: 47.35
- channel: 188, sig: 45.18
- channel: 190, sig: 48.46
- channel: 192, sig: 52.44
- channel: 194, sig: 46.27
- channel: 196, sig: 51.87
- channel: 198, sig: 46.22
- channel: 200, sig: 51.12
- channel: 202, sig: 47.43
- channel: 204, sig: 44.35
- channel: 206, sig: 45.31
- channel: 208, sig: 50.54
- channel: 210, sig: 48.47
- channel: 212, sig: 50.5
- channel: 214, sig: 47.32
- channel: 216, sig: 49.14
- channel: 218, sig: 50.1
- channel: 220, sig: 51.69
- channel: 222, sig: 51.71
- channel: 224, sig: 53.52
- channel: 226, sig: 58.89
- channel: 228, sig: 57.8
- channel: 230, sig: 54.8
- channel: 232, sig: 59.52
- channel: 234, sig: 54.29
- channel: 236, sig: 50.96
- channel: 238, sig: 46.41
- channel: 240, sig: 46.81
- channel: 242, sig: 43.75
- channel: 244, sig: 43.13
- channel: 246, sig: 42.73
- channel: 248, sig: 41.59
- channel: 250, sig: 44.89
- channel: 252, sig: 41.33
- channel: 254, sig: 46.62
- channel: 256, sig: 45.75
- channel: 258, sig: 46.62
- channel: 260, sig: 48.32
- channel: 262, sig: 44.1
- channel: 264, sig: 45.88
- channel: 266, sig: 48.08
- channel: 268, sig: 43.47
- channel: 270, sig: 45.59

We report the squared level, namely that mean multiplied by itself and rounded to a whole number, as 2769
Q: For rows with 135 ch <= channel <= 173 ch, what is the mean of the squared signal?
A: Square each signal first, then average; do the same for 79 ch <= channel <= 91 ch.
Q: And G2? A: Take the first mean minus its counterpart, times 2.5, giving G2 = -44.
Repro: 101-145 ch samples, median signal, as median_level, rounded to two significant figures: 53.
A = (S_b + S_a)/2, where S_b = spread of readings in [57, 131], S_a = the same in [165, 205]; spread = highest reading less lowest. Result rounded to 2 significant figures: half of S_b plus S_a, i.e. 9.3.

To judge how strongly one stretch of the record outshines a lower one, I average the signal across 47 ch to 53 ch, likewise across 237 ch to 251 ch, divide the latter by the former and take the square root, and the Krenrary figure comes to 0.96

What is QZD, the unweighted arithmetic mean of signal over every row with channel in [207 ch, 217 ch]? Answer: 49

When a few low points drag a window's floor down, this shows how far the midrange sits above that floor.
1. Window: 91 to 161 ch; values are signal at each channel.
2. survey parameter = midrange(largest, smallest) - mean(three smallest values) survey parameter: 3.97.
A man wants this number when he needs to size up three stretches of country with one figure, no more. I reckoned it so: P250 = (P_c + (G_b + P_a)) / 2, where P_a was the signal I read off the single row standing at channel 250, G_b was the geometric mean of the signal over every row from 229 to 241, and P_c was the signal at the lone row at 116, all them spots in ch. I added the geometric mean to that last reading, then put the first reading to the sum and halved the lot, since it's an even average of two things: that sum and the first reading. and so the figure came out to 73.3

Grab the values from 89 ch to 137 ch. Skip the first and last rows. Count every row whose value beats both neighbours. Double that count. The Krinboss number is 12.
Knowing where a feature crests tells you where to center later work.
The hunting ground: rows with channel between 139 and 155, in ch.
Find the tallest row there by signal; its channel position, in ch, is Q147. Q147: 144 ch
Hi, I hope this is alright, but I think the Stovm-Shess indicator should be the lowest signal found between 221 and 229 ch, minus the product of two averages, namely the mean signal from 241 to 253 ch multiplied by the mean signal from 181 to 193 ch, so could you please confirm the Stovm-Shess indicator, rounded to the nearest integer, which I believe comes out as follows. -1987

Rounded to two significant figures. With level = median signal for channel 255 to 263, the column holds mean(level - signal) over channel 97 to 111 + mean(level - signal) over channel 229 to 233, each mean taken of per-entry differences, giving -17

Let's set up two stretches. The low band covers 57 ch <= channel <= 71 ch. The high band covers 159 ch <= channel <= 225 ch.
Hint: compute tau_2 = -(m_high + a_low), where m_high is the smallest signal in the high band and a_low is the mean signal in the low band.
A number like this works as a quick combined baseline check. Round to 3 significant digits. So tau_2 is -93.9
